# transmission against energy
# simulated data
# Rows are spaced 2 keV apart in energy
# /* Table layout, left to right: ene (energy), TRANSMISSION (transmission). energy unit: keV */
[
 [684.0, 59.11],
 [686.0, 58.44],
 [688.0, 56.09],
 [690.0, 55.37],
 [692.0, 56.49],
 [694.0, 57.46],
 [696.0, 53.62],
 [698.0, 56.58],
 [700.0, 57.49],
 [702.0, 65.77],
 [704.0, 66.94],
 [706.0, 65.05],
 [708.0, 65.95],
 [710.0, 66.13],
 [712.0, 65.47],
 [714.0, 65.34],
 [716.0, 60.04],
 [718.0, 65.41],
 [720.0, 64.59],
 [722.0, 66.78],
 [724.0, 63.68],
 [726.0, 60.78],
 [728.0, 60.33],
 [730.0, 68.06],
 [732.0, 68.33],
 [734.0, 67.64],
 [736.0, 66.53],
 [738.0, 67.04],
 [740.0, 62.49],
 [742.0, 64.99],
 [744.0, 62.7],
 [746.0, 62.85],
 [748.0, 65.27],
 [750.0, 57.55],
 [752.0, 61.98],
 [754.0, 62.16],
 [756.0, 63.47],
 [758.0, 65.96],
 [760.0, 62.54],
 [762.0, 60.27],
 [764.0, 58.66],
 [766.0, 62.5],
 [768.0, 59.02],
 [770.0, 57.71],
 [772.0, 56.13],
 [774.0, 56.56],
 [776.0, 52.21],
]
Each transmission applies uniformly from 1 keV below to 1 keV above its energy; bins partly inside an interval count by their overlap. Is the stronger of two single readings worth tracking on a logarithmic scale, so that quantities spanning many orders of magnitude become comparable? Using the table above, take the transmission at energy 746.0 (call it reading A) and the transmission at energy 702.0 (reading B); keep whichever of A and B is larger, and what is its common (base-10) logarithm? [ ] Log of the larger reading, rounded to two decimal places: 1.82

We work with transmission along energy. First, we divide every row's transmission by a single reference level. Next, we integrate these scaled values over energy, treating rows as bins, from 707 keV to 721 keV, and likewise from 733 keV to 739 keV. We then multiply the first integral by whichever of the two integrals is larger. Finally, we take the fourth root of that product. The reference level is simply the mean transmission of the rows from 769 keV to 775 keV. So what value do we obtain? 3.99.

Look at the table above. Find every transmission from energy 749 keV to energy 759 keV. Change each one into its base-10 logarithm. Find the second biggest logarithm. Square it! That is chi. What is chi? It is 3.25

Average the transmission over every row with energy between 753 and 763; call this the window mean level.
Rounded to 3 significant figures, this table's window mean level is 62.9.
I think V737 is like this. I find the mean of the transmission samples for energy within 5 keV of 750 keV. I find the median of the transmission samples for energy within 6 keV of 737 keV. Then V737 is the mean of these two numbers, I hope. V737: 64.4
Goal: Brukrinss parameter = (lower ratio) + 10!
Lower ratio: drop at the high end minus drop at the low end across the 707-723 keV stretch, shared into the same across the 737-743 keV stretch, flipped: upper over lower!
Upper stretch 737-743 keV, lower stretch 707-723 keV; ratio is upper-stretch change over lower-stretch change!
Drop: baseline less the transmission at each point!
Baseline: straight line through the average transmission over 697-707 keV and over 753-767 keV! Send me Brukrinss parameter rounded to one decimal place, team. 7.6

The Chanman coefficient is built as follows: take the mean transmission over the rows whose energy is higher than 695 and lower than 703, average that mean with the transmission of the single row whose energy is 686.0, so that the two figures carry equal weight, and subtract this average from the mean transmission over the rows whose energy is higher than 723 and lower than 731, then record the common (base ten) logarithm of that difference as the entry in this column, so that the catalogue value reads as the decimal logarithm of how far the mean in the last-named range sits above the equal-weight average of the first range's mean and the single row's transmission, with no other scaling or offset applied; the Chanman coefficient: 0.68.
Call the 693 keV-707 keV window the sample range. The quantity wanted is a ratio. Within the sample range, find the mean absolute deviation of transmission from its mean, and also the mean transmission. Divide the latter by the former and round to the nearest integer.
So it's 13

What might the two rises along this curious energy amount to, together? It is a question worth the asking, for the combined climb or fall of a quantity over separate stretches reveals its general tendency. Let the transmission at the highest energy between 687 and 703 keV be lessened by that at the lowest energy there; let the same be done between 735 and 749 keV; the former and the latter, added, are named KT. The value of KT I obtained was 8.4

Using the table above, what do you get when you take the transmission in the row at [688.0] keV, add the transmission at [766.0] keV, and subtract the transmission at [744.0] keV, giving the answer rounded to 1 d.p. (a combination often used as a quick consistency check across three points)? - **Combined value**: 55.9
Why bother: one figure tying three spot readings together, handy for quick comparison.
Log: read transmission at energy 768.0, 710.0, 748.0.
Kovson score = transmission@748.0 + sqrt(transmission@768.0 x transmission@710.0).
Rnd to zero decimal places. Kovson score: 128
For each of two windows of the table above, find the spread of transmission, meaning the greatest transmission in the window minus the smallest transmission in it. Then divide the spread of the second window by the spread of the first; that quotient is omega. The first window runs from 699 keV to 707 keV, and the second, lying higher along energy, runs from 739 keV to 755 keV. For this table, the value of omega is 0.82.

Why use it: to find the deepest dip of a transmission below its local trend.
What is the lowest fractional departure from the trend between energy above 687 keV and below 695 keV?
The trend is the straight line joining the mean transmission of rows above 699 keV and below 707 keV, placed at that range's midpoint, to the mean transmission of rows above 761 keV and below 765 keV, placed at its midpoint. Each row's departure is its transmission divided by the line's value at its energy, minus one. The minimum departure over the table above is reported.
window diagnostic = -0.14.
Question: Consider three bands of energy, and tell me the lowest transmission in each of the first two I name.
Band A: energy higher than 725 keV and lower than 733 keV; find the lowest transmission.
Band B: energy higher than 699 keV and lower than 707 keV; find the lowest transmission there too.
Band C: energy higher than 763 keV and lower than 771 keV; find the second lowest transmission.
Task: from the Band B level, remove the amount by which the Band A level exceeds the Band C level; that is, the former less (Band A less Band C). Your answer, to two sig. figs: 56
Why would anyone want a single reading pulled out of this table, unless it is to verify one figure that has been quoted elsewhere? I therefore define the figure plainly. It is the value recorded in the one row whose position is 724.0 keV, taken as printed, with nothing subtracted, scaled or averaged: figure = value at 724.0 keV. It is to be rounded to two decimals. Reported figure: 63.68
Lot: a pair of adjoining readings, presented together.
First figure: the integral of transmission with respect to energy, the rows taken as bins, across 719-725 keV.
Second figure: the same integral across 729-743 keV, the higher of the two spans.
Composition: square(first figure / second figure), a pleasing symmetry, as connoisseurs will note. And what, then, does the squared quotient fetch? 0.18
